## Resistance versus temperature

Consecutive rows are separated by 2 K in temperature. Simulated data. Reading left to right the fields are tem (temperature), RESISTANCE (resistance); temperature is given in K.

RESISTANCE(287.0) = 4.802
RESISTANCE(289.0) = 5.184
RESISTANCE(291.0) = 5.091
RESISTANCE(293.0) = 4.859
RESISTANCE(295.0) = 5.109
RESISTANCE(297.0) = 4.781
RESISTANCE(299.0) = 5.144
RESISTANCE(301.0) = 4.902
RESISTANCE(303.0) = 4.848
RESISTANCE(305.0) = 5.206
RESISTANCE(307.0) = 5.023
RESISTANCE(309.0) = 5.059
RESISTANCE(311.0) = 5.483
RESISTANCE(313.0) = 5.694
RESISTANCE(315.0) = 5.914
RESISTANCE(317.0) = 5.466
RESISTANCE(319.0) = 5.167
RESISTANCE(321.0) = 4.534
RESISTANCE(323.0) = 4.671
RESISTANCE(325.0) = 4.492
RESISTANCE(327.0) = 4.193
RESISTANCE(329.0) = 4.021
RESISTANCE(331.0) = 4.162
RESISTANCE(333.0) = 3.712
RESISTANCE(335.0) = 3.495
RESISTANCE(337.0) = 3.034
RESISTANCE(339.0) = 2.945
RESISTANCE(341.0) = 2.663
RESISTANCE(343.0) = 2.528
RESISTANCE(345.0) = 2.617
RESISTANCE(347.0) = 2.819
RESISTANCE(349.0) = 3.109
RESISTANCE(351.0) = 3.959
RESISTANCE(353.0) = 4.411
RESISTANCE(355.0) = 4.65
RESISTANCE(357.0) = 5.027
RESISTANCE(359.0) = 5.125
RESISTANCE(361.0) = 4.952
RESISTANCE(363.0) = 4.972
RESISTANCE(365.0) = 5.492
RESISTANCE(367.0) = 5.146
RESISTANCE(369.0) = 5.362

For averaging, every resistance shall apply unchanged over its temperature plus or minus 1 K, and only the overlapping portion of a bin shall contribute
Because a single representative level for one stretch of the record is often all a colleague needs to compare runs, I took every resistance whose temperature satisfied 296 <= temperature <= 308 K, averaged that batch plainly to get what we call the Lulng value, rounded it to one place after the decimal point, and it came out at 5.0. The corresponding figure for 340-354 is 3.2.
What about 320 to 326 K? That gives 4.6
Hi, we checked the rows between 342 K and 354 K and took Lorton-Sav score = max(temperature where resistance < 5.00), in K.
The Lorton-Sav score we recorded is 353.0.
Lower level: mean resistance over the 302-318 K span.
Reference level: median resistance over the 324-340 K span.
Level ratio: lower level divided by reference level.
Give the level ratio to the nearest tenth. 1.4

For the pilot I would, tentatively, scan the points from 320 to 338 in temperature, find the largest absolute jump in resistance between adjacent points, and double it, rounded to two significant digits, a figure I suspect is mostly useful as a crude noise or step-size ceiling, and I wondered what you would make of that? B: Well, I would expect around 0.92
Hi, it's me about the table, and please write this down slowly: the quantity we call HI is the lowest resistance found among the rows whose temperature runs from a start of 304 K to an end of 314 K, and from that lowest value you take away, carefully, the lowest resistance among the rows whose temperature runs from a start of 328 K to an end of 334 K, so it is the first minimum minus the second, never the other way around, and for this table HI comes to 1.3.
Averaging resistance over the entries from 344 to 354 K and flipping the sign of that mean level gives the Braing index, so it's -3.38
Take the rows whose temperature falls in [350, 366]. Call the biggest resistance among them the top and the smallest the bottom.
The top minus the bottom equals 1.5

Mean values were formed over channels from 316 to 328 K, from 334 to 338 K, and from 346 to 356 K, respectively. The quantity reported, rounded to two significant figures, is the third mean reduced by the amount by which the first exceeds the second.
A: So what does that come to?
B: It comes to 2.3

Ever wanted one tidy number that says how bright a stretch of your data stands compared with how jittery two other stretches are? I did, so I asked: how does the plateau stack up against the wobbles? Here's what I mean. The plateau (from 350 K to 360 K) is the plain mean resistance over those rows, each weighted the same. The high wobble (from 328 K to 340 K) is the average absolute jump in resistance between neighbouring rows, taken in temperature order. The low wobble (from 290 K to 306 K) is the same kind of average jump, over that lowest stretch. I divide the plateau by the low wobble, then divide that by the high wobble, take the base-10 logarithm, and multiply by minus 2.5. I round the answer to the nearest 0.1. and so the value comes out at -4.5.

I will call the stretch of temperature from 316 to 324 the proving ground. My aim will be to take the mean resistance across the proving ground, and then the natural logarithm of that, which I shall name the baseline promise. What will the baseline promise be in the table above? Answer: 1.60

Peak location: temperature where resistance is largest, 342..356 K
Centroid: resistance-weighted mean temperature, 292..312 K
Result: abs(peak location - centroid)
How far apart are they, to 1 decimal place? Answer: 52.9 K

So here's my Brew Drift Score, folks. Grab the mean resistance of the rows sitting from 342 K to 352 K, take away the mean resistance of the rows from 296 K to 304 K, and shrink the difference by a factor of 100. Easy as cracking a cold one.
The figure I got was -0.019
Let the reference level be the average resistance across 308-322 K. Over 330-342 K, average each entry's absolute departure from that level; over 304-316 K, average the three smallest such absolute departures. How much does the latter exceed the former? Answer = -1.8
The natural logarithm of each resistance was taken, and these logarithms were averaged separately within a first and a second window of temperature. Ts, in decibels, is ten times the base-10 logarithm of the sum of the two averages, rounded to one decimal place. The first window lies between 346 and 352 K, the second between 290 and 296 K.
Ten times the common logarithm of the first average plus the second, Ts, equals 4.5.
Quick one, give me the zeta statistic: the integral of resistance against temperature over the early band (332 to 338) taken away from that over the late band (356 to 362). 10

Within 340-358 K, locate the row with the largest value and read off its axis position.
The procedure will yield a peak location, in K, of 357.0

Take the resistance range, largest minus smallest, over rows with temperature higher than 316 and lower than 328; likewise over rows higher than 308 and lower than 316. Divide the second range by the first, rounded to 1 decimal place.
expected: 0.7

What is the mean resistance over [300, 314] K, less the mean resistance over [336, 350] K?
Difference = 2.4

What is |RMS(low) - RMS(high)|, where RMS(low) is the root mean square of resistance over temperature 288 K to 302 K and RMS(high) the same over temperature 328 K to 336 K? 1.2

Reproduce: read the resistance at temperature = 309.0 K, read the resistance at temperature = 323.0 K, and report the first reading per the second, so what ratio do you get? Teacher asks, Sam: 1.08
